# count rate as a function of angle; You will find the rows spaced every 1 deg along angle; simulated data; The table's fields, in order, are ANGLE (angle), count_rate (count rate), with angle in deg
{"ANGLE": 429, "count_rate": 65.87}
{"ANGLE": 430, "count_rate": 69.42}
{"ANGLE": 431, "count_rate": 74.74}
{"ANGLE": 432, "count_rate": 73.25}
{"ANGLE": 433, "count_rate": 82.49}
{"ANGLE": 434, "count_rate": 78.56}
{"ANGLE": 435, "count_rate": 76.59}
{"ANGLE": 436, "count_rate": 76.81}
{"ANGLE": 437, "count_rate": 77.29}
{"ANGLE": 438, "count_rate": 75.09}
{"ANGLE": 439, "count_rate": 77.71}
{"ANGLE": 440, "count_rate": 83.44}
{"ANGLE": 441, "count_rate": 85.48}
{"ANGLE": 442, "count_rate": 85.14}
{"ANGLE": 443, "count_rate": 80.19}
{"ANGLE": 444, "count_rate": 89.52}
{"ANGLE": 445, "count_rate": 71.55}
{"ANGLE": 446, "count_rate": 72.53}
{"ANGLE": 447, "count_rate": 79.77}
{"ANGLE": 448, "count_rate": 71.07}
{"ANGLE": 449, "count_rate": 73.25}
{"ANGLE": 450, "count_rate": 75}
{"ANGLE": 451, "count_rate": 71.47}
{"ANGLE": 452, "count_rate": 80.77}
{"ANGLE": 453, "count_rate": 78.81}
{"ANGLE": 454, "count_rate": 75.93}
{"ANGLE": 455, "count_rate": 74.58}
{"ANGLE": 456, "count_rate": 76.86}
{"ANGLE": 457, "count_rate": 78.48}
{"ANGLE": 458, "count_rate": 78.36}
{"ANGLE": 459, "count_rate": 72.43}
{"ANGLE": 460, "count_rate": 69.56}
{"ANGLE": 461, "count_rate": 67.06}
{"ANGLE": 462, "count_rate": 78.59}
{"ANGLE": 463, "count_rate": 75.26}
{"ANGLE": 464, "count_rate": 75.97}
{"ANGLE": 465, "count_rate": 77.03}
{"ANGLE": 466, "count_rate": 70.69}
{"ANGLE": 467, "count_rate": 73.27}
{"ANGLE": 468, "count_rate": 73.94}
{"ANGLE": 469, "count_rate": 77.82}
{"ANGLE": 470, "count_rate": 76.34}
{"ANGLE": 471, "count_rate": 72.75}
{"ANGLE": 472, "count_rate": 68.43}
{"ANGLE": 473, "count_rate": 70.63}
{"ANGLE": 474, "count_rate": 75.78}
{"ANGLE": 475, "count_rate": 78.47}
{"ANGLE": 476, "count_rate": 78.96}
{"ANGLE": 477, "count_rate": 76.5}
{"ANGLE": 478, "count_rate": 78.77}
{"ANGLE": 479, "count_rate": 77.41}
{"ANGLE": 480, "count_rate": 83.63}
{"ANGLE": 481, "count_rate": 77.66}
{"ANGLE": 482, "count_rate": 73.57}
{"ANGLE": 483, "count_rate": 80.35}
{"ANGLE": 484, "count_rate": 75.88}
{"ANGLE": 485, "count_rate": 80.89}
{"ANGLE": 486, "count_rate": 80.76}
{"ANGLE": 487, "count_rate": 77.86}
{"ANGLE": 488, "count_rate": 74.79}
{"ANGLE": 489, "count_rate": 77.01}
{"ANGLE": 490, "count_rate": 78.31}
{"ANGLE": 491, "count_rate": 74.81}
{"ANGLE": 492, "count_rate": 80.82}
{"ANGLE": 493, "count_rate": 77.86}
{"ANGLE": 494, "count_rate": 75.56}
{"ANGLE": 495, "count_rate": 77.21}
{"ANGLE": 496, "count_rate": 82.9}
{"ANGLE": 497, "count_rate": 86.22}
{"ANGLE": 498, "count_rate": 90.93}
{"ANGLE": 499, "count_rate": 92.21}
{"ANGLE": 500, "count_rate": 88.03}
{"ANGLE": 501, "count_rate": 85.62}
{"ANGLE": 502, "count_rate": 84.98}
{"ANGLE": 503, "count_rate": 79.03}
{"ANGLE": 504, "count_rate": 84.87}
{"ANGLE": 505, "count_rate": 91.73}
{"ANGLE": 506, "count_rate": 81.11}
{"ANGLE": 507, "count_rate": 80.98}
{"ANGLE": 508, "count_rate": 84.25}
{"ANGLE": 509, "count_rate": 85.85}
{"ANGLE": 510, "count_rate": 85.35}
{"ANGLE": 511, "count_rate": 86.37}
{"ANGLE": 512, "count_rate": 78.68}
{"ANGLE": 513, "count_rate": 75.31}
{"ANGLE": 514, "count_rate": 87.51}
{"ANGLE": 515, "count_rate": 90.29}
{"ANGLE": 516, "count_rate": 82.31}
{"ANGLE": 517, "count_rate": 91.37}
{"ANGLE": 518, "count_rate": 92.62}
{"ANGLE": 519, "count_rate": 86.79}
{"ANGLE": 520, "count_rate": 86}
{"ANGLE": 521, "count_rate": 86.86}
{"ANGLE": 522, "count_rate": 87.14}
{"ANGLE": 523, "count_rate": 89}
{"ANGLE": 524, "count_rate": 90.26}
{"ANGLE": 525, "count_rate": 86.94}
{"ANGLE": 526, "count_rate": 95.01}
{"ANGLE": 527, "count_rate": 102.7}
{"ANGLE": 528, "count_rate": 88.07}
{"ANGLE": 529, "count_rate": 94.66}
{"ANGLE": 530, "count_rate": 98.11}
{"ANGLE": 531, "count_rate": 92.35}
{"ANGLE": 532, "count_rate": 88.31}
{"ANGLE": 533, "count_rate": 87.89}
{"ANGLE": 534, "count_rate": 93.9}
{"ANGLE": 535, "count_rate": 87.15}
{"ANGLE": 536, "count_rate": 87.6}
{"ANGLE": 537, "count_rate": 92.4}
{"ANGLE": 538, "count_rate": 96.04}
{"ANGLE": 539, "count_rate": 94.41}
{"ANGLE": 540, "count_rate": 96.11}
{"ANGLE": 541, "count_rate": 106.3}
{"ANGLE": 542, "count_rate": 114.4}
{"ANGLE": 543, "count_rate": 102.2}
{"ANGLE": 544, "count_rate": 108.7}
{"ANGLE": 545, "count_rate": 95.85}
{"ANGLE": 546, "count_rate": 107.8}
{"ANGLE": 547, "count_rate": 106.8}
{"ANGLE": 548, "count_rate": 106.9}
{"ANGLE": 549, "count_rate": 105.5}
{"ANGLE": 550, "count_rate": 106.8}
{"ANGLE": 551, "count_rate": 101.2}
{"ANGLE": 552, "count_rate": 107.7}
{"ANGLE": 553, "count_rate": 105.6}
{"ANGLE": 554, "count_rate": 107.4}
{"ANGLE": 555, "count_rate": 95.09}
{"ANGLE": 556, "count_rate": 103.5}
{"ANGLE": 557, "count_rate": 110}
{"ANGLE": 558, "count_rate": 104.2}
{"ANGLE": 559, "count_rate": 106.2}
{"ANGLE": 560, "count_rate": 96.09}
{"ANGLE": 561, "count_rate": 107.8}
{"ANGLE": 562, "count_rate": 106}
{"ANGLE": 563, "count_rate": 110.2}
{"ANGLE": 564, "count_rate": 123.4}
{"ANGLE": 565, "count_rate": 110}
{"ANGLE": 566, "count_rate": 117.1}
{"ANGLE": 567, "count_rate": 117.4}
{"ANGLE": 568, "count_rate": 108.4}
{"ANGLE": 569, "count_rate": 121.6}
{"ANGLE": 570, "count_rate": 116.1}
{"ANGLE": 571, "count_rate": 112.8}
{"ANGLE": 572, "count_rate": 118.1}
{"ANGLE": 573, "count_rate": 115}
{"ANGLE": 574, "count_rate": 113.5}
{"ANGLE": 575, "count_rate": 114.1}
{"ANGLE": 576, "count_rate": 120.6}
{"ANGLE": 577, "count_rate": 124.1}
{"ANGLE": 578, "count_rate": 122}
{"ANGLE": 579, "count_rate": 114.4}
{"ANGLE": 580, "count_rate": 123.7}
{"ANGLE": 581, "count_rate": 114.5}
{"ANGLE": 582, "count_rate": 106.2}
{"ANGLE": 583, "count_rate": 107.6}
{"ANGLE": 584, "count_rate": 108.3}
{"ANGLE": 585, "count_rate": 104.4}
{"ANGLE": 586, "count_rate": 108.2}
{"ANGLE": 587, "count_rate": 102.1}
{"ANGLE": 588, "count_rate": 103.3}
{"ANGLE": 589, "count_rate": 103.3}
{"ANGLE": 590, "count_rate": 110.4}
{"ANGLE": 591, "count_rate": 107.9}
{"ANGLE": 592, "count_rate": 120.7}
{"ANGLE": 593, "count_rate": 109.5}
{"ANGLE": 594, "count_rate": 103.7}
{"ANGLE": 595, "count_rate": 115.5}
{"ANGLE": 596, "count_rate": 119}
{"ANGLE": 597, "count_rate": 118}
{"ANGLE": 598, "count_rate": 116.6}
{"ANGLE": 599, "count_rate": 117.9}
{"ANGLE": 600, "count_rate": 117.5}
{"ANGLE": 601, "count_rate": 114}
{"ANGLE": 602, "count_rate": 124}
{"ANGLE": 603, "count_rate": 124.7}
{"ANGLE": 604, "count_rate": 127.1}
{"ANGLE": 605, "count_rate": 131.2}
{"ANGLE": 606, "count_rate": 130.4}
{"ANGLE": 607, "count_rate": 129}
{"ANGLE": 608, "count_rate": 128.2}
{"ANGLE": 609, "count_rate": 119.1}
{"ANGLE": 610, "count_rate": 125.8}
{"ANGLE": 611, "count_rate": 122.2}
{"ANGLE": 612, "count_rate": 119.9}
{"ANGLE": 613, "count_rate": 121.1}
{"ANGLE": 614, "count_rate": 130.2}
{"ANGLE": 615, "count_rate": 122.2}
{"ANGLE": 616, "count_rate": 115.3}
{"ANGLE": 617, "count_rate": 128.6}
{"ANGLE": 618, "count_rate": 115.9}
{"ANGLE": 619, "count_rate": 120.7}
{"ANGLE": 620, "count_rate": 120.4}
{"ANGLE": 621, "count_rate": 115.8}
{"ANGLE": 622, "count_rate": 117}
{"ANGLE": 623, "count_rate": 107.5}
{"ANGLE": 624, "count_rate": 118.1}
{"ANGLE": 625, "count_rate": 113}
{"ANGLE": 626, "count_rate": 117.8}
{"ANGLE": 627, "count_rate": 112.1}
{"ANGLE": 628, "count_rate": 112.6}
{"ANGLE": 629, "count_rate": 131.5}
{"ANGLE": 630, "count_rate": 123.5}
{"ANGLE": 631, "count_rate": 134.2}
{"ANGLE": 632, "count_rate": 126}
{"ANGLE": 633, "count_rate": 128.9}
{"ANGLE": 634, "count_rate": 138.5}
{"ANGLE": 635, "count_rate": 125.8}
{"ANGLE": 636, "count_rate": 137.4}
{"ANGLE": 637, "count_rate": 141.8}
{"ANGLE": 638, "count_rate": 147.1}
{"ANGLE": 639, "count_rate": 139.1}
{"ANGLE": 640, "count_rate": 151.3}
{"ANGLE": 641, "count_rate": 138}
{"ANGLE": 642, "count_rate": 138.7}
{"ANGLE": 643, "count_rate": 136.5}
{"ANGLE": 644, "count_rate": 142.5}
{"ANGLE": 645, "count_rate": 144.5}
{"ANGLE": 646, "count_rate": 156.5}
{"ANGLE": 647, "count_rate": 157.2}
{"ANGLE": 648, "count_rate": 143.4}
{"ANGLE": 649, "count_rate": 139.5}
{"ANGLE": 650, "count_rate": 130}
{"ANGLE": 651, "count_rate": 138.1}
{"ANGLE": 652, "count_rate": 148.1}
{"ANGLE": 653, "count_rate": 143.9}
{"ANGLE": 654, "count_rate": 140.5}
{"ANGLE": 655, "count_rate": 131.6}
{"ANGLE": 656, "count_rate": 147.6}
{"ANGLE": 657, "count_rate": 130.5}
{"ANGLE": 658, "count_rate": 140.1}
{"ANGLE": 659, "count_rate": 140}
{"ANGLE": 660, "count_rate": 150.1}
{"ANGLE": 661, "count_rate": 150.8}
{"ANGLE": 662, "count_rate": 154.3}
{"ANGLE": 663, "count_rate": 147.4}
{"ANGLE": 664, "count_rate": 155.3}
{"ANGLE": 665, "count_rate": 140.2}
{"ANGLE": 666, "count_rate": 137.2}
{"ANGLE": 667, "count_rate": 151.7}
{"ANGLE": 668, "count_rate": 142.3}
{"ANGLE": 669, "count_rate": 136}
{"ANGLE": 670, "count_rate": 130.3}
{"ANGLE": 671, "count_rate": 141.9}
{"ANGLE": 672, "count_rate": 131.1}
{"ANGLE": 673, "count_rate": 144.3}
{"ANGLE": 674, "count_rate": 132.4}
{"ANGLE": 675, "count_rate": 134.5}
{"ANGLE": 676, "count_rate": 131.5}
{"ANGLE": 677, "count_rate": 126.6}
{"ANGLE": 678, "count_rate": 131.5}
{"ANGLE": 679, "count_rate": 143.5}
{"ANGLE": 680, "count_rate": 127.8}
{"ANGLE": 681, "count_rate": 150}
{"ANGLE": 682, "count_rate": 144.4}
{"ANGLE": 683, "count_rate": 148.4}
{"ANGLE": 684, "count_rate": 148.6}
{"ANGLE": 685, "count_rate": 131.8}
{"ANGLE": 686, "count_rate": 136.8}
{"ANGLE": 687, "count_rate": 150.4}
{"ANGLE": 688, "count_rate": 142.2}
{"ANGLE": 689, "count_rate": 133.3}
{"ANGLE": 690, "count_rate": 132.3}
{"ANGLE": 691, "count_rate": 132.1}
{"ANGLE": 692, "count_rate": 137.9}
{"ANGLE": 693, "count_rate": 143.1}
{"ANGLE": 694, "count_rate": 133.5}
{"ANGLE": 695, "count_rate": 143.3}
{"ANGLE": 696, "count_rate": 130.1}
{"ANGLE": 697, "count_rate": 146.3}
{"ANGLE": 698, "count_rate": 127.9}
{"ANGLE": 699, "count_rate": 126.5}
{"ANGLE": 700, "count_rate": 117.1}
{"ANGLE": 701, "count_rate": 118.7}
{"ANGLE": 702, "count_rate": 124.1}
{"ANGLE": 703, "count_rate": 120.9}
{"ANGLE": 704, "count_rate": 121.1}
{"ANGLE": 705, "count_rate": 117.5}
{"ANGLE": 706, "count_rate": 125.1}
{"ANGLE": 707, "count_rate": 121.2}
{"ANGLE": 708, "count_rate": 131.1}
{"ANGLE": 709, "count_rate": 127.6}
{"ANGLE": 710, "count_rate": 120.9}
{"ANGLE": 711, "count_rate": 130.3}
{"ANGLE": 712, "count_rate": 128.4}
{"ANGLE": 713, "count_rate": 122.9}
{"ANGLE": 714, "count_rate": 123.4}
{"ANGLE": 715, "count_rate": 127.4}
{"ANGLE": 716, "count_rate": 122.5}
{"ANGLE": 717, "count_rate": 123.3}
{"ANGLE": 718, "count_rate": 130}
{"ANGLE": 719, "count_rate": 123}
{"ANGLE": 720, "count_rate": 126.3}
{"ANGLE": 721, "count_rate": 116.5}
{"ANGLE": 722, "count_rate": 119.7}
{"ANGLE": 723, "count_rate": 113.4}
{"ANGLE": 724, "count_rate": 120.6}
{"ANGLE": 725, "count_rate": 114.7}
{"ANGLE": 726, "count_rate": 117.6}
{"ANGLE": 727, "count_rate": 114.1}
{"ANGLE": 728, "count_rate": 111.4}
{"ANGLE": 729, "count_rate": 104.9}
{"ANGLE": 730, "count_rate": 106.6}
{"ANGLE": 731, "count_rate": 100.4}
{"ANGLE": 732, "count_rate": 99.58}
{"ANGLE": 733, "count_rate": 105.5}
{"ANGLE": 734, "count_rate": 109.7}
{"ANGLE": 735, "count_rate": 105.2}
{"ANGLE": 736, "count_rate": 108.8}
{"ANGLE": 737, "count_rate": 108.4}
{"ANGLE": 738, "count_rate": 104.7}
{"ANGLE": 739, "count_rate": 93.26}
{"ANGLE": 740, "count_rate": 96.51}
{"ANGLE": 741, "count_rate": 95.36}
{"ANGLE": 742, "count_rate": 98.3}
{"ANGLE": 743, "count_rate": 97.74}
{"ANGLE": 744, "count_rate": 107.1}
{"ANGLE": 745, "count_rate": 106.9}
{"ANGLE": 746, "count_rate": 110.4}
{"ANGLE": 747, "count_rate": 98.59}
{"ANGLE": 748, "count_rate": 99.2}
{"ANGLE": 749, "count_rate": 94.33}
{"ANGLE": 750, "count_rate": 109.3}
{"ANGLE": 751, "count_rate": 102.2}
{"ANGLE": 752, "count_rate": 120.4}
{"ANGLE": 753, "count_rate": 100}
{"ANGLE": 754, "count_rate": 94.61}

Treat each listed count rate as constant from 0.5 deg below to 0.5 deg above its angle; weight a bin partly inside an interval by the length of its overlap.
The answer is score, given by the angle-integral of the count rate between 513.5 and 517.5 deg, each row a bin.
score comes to 351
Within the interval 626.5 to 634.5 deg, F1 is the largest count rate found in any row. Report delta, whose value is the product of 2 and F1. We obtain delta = 277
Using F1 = 138.5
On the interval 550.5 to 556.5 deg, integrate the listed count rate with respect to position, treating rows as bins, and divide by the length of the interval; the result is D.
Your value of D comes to 103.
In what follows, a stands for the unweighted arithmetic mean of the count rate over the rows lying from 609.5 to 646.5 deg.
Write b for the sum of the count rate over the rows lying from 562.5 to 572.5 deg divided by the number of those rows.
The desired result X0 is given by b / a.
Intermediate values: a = 128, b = 116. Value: 0.90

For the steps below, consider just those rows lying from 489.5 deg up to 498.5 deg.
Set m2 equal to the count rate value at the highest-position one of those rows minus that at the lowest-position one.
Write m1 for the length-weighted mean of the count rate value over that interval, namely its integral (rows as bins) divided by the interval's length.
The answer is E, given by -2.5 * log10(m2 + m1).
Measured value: -4.92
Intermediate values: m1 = 81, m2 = 13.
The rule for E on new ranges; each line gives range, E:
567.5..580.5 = -5.31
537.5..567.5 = -5.26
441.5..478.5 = -4.60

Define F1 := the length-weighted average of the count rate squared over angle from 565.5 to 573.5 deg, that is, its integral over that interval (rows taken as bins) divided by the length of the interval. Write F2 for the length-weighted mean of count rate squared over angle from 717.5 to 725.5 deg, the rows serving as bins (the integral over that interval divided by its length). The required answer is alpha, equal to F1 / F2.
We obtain 0.9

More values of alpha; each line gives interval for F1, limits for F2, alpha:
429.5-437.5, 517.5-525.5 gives 0.7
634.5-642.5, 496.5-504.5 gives 2.6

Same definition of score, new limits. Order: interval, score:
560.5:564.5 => 447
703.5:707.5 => 485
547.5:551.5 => 420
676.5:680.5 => 529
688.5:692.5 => 536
